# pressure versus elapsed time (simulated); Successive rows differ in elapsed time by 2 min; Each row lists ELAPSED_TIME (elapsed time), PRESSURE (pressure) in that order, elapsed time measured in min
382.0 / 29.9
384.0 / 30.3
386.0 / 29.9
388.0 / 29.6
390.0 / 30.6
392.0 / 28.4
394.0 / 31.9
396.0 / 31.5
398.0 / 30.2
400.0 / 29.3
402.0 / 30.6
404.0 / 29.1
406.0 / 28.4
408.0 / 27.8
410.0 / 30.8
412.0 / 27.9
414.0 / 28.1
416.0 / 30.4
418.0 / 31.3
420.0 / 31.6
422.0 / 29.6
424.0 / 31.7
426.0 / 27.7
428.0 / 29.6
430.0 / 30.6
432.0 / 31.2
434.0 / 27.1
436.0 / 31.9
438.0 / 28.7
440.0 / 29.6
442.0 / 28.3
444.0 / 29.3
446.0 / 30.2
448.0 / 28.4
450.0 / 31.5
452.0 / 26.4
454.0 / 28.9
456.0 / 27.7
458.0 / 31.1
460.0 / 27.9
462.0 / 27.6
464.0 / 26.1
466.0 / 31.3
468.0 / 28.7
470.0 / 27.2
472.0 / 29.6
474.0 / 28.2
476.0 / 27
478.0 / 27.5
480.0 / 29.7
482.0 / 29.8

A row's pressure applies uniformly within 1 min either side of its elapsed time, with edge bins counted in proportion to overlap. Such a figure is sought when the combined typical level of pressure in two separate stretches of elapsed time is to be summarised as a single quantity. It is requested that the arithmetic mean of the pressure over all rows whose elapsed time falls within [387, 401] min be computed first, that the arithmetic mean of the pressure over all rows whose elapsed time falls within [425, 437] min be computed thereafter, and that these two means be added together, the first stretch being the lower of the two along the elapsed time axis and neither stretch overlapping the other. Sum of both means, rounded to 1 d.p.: 59.9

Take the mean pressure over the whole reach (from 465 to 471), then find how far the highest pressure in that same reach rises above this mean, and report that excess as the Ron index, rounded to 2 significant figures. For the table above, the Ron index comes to 2.2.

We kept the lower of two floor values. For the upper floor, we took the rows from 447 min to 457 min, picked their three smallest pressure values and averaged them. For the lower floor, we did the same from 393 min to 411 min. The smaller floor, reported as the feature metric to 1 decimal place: 27.5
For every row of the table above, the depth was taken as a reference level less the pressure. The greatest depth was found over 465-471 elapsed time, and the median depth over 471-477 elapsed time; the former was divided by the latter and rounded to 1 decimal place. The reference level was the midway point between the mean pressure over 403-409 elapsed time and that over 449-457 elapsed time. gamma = 4.0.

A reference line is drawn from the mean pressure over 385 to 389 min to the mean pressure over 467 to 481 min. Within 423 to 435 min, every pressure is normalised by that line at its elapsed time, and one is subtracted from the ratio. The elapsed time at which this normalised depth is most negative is 434.0 min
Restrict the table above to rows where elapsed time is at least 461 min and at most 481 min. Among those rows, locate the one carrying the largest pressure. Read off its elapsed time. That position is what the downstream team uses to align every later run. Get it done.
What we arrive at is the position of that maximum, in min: 466.0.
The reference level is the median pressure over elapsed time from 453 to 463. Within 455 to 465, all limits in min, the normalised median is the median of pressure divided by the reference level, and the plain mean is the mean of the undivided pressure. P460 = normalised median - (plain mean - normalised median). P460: -26.1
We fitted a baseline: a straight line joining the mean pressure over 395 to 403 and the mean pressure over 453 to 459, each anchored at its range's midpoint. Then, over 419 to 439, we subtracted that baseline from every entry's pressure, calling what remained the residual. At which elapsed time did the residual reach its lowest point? 434.0 min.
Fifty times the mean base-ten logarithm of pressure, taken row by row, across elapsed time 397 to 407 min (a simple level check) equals 73.5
